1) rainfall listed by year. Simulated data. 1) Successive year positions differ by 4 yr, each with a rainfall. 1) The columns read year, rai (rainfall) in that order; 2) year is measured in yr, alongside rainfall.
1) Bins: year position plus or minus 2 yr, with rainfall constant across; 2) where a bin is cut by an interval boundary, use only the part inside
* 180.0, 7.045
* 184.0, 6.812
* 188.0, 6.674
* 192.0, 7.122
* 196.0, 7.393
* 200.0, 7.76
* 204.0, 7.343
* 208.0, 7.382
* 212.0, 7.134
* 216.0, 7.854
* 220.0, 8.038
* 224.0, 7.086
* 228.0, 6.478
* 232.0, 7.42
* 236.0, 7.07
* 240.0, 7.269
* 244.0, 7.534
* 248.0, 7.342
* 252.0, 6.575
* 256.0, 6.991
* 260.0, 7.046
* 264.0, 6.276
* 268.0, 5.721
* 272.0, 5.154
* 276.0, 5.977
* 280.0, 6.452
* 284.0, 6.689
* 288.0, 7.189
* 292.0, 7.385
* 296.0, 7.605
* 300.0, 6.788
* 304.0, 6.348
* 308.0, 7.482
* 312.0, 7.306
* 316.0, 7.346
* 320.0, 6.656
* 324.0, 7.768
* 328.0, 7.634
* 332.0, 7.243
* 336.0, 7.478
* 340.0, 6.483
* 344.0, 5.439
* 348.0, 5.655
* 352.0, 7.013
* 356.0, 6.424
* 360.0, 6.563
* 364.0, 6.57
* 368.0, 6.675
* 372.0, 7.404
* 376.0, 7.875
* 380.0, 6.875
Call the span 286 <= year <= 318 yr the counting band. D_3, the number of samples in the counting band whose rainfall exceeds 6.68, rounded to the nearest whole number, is 7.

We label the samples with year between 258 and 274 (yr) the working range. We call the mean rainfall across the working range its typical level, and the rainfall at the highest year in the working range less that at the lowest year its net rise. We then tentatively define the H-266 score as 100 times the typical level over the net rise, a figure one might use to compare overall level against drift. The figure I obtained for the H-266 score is -320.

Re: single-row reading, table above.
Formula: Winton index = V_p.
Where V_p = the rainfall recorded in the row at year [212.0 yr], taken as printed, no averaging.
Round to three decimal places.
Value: 7.134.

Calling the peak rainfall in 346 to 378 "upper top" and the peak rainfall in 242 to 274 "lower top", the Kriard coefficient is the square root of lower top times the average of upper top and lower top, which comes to 7.6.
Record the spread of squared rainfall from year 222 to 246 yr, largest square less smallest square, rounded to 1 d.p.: 14.8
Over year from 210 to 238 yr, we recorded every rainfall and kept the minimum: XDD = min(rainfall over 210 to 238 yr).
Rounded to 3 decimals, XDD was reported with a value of 6.478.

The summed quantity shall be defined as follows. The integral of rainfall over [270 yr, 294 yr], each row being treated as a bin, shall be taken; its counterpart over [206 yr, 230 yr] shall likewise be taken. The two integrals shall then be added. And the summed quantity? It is 331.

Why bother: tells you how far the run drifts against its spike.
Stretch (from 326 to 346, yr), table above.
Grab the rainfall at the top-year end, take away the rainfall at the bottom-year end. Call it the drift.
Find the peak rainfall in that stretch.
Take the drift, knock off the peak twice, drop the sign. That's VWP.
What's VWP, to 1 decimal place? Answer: 17.5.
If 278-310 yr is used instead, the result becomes 14.2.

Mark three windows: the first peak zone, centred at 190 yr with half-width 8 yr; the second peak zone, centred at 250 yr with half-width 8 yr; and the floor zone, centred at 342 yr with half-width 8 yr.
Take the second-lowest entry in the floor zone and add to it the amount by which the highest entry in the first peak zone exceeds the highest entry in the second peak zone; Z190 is 5.5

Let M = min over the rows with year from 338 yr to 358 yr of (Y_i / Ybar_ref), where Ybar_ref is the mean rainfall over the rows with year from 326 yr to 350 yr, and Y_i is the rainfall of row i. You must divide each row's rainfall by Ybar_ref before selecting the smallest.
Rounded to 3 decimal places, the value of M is 0.817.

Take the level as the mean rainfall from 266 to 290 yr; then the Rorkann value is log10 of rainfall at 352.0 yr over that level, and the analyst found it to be 0.054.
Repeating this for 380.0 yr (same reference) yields 0.045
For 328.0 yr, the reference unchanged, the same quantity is 0.091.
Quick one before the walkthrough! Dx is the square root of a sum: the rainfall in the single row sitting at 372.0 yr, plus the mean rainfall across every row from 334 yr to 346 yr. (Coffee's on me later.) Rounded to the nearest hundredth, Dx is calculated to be 3.72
